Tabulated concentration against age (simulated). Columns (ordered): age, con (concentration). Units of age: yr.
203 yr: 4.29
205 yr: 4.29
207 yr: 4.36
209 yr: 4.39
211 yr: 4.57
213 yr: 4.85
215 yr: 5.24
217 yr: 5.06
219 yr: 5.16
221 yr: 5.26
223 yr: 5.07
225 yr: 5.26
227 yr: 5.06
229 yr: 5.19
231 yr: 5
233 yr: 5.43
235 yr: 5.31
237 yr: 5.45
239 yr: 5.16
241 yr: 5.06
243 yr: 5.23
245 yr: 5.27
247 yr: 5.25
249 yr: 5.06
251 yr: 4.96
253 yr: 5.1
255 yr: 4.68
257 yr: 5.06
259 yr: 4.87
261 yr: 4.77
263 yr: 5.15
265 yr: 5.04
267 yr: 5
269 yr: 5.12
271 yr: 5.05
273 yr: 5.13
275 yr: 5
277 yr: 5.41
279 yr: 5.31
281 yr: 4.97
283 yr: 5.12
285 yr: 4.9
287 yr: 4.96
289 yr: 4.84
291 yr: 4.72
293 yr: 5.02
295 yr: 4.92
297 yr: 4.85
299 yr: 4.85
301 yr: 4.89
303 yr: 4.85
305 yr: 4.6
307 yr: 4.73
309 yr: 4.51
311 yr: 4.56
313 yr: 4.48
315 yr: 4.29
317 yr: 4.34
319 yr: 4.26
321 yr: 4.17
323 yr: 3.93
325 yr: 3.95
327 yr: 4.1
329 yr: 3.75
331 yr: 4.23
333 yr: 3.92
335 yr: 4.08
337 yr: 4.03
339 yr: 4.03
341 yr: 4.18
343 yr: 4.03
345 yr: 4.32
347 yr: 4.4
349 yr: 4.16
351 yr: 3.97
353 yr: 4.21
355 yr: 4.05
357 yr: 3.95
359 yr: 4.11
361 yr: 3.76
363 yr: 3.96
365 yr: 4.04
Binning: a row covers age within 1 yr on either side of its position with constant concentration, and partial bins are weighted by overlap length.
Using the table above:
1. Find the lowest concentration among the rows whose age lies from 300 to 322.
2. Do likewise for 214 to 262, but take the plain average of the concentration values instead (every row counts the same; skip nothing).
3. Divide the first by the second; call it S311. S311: 0.81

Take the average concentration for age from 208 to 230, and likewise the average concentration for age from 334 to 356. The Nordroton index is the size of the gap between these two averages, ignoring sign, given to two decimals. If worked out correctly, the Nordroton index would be 0.88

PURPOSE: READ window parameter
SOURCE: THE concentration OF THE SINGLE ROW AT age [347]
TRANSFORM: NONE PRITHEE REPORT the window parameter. 4.4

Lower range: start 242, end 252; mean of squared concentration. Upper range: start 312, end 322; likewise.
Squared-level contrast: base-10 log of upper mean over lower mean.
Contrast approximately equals -0.16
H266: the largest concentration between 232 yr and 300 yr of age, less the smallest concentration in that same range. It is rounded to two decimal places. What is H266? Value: 0.77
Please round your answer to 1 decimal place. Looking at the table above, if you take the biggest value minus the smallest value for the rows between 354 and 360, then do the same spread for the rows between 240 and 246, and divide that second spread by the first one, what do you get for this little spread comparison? 1.3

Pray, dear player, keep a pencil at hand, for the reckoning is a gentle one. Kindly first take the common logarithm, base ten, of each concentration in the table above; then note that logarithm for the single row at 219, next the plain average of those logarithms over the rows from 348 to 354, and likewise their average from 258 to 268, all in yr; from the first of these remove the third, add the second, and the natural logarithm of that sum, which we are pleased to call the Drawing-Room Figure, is -0.461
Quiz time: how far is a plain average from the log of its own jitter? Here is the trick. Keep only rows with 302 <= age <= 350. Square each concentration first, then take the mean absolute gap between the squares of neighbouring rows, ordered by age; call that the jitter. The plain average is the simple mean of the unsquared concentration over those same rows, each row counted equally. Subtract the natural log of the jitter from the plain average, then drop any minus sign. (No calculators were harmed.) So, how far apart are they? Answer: 3.91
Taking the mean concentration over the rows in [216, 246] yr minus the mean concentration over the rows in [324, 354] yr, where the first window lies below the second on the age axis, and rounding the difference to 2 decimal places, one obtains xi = 1.11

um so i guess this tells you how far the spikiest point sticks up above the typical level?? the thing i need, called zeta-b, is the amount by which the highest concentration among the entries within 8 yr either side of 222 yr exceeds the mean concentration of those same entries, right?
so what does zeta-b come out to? 0.10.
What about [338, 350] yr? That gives 0.21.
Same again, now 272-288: 0.31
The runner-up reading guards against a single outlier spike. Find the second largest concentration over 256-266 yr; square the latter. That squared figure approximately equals 26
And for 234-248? 28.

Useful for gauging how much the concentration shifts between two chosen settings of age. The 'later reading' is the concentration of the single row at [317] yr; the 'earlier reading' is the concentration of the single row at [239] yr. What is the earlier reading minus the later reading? 0.8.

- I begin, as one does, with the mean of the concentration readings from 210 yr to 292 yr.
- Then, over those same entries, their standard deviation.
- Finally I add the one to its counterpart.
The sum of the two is 5.3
